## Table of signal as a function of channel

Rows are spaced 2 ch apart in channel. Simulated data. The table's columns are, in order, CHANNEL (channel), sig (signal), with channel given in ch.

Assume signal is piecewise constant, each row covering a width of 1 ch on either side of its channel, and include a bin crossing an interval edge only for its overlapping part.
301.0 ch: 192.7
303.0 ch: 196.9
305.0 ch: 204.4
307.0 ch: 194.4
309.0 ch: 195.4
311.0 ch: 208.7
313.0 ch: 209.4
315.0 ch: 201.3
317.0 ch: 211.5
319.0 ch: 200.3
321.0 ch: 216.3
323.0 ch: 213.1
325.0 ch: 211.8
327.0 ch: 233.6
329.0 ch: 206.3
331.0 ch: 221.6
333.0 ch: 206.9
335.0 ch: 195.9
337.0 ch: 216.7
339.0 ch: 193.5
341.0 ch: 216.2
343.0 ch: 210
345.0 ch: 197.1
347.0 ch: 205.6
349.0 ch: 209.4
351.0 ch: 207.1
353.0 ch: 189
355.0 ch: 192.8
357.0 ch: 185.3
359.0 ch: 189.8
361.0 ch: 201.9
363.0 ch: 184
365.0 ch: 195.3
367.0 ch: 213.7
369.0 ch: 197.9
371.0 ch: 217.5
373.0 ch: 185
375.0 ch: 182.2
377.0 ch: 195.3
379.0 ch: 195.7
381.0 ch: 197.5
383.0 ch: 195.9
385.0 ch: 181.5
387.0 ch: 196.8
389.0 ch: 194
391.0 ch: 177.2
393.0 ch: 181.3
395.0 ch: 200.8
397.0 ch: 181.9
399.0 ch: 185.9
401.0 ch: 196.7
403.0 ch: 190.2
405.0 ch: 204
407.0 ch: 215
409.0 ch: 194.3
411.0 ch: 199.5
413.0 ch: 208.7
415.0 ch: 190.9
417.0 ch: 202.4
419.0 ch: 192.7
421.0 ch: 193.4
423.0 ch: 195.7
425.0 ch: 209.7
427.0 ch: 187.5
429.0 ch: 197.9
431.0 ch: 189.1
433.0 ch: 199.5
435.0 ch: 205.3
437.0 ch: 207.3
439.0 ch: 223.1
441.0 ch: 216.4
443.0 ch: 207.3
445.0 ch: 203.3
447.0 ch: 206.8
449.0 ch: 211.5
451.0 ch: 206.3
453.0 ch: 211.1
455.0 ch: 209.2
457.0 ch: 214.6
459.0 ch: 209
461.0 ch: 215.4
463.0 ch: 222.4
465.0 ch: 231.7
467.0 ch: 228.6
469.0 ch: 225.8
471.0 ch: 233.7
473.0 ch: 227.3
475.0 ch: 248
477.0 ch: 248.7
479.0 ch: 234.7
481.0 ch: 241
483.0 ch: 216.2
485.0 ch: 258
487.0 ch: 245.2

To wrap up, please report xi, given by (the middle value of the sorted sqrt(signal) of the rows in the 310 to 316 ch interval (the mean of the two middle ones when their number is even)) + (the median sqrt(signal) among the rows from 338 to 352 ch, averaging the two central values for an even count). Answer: 28.8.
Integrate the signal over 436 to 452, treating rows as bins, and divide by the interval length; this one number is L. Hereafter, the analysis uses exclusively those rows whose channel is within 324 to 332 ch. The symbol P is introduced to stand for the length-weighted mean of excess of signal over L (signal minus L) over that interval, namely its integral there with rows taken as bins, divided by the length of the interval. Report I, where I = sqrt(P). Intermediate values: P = 8.1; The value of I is 2.84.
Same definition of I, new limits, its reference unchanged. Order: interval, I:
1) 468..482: 5.17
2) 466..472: 4.37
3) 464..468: 4.46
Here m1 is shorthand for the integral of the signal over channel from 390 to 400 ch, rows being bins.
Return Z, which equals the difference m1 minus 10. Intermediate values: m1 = 1854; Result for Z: 1844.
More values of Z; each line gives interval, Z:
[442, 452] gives 2060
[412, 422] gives 1966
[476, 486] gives 2387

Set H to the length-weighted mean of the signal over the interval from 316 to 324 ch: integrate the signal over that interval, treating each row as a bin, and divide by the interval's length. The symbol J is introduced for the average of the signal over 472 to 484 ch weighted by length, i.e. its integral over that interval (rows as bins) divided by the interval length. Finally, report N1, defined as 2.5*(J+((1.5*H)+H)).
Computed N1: 1904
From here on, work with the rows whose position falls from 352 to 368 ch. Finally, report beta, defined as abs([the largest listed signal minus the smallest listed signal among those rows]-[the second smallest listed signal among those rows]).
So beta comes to 156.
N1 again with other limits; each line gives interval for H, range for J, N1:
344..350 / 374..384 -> 1759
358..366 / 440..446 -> 1727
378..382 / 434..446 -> 1755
